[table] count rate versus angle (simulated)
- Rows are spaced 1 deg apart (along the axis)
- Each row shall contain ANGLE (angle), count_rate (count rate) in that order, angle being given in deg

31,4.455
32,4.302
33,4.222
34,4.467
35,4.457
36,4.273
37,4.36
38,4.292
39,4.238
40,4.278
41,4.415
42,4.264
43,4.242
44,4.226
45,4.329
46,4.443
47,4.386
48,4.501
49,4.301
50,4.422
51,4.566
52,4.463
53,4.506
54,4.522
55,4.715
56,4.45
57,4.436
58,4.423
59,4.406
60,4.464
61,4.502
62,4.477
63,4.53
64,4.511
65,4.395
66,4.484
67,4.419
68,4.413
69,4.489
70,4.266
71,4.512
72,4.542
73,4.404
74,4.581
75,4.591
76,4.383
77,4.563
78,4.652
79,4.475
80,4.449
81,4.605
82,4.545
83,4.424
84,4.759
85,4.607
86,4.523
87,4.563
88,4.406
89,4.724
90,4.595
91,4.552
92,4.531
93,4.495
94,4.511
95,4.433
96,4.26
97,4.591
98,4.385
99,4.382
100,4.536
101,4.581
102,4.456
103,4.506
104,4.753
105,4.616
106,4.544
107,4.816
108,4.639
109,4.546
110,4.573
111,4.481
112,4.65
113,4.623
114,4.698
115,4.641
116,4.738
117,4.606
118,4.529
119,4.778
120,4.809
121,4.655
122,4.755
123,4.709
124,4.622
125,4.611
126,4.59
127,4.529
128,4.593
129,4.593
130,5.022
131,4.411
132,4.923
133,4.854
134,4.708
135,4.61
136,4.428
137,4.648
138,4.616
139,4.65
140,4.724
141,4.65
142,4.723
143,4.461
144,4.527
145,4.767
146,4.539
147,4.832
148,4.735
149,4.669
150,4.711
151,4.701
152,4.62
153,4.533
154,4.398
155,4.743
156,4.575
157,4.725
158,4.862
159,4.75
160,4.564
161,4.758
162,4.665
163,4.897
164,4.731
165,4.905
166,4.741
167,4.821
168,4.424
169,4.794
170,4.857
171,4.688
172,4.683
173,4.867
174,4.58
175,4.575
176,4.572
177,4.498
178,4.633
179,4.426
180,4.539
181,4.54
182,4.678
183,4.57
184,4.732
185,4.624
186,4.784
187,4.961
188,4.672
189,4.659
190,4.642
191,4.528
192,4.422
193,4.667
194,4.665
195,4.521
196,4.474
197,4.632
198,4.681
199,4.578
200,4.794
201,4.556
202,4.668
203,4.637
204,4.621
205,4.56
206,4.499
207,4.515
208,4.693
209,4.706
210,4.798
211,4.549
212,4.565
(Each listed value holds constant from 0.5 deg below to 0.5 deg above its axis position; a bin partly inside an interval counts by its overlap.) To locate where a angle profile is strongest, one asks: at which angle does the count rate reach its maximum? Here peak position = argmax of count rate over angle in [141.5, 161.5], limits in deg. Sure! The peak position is 158 deg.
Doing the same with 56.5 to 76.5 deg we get 75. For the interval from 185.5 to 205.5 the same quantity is 187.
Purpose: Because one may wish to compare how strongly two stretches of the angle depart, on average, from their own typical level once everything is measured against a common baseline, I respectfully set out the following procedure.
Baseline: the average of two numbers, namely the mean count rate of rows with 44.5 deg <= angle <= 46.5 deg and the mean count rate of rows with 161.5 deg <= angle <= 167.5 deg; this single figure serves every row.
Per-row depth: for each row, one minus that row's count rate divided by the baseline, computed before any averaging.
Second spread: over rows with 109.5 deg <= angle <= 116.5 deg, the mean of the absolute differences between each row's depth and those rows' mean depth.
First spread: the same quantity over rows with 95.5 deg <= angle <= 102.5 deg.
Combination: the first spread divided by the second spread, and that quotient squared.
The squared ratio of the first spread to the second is 2.6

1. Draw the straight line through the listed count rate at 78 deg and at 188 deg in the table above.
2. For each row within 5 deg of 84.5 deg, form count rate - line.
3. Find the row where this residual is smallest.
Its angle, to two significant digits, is 88 deg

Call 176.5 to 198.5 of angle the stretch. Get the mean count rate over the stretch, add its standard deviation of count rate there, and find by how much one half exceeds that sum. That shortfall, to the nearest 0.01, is -4.24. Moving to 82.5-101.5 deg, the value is -4.14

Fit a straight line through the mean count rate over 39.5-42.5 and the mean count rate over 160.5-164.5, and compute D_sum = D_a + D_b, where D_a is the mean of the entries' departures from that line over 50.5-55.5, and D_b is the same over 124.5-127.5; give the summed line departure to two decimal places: 0.14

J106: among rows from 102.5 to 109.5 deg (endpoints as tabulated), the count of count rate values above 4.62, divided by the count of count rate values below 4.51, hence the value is 3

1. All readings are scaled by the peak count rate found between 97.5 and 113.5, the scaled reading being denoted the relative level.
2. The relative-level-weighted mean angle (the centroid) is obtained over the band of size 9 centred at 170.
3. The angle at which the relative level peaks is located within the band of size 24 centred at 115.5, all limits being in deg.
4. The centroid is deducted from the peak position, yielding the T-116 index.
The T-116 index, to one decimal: -63.0 deg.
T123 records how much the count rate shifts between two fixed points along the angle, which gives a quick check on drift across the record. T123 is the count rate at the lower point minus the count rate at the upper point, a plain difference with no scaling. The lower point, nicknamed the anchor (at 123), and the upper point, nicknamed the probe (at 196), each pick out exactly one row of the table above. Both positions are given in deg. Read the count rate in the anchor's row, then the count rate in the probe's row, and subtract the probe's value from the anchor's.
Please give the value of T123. 0.2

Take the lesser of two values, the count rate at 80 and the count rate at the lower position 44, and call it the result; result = 4.23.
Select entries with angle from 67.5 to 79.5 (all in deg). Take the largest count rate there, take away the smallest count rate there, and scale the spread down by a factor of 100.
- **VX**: 0.0039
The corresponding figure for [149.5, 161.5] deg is 0.0046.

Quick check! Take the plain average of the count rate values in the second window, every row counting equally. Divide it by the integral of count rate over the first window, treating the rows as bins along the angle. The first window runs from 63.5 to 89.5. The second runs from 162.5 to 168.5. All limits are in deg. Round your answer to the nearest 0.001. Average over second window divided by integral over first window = 0.041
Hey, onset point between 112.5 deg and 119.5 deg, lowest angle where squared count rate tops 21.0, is 113 deg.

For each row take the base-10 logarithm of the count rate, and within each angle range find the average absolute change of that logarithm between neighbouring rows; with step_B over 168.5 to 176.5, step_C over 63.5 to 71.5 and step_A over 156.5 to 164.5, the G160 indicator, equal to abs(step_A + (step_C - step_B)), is 0.017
